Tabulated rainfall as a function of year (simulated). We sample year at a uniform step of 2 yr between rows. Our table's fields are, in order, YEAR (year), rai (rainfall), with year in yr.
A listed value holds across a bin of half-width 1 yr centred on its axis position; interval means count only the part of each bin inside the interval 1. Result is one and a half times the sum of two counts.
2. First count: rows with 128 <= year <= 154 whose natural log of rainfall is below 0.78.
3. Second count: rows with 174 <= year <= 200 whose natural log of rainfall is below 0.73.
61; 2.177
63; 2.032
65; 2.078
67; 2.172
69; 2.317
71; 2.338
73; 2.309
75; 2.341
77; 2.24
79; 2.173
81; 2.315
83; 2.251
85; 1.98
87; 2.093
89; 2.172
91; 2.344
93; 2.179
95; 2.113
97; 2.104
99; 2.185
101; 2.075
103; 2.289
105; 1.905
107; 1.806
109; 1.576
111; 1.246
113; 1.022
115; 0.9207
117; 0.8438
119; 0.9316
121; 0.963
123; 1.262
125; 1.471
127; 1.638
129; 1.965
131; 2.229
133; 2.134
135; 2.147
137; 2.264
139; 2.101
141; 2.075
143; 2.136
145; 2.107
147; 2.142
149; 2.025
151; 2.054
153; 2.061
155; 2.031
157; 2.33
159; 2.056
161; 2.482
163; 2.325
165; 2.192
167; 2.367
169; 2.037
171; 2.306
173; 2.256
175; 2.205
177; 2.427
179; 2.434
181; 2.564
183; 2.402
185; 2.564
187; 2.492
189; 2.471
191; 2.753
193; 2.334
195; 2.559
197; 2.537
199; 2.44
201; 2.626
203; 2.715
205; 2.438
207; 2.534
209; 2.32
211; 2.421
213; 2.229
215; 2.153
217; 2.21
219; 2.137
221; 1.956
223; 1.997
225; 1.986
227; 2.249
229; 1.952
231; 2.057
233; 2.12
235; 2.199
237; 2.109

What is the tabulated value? 16.5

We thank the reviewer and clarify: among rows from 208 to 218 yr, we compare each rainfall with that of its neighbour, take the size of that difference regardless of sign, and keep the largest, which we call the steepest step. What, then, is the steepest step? 0.19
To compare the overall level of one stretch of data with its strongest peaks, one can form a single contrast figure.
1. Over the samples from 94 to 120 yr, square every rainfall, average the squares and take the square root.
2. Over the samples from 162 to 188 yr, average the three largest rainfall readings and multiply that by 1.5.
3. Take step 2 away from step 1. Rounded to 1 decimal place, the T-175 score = -2.1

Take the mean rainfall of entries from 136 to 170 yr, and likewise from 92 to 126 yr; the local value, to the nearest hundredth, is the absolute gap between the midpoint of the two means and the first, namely 0.29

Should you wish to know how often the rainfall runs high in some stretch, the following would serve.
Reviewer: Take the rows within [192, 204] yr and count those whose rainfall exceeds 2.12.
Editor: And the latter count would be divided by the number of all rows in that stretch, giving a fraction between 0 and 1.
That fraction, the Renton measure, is 1.0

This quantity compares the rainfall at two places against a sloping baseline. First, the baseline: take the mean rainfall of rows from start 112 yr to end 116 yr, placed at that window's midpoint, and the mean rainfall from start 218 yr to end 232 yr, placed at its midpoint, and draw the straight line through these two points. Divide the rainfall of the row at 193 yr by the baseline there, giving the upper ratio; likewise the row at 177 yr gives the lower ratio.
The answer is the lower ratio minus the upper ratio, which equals 0.19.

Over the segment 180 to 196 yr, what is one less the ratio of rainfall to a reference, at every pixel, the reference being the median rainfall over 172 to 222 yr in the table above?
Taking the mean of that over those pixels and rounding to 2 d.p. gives -0.03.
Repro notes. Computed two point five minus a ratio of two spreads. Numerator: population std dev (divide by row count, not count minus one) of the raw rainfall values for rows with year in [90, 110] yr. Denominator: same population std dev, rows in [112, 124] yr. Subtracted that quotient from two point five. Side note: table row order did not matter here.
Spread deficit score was 1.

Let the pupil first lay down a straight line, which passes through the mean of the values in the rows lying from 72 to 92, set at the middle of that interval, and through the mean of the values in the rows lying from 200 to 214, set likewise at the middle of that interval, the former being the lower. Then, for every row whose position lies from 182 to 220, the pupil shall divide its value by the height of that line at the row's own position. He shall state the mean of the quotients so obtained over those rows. 0.99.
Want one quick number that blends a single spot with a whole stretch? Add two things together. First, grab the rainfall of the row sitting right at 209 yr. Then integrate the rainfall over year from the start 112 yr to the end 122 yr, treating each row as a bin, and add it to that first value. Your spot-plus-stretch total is 12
